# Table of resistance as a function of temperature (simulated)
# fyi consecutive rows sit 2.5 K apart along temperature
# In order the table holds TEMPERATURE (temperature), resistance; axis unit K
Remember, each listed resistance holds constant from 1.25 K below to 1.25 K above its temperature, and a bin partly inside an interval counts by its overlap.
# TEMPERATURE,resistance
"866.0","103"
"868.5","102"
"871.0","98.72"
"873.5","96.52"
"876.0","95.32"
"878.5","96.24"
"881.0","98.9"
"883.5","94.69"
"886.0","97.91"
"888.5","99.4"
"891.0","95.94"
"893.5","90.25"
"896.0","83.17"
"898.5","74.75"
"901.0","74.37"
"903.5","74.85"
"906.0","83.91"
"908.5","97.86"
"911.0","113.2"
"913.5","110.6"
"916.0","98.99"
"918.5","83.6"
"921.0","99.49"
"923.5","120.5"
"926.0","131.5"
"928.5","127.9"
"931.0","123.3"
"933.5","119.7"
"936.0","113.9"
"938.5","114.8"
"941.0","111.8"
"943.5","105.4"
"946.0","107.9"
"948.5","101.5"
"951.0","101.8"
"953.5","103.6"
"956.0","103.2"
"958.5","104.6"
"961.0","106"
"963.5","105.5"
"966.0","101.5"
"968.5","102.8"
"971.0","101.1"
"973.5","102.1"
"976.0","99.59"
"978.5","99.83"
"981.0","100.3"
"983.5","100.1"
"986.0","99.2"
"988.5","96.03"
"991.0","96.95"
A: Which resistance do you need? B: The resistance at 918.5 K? 83.6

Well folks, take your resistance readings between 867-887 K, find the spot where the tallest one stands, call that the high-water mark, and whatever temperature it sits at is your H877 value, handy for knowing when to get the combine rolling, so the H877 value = 868.5 K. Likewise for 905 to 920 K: 911.0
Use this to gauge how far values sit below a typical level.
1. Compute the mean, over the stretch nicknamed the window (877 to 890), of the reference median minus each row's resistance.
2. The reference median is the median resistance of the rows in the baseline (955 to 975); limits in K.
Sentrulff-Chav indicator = 5.6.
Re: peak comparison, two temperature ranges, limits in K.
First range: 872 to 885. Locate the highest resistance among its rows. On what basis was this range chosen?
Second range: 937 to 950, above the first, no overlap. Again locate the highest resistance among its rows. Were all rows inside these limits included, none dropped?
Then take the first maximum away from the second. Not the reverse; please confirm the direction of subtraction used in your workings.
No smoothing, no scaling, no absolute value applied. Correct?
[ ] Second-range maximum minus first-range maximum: 16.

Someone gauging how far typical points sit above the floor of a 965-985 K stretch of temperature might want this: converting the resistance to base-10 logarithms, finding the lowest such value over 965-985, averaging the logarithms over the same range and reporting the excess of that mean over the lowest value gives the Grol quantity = 0.006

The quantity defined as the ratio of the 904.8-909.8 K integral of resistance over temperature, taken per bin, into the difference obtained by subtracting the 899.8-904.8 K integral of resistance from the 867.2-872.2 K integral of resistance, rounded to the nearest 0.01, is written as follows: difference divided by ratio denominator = 0.28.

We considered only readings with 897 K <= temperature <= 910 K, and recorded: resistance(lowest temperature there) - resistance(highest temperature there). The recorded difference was -23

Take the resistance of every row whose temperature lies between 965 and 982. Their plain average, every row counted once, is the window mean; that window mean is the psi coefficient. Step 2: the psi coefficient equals 101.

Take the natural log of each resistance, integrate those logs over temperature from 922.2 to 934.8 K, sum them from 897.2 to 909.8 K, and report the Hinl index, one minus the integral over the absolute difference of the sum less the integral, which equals -0.57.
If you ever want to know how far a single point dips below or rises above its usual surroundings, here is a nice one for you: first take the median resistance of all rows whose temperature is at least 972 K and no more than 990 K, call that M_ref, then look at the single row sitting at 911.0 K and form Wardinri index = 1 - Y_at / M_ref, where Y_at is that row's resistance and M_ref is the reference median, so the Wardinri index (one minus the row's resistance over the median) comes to -0.13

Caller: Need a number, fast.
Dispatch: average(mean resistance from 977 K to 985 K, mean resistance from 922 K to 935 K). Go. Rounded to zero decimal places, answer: 112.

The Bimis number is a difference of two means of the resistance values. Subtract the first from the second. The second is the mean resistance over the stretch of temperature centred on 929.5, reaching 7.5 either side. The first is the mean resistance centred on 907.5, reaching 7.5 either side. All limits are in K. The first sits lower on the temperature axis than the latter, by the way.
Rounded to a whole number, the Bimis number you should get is 30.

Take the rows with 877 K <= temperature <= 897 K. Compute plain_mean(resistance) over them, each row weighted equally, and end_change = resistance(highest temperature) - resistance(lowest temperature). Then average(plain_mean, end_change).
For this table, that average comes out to 41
